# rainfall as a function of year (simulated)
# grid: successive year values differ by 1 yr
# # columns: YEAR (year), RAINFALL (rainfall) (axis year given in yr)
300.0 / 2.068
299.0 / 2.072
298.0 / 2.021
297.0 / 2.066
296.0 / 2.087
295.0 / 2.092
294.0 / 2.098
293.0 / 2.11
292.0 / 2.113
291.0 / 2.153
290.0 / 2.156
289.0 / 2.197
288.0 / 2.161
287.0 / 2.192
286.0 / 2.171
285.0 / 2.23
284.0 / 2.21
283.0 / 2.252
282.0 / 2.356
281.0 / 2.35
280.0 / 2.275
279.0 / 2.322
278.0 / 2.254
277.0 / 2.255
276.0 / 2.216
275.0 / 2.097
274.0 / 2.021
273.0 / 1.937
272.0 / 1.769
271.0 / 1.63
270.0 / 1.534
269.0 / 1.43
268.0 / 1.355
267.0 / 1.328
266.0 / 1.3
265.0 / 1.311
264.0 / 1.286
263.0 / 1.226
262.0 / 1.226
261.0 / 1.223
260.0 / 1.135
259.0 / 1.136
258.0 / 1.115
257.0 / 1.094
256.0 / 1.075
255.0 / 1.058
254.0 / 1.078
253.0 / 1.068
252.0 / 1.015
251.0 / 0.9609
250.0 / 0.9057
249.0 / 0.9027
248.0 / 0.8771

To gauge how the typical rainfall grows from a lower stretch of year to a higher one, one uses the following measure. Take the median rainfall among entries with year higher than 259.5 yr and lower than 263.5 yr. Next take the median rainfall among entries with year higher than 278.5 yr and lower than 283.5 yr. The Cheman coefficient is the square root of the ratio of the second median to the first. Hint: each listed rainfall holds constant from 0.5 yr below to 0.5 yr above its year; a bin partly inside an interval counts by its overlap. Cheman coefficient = 1.38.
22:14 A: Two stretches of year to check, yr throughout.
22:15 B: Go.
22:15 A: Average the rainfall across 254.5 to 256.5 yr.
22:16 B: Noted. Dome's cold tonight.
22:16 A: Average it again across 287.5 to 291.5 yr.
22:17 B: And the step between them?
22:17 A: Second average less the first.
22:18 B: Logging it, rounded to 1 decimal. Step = 1.1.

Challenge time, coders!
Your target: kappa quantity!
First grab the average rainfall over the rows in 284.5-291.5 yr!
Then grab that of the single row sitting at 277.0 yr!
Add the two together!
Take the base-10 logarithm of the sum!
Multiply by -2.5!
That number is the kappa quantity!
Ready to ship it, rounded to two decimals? -1.62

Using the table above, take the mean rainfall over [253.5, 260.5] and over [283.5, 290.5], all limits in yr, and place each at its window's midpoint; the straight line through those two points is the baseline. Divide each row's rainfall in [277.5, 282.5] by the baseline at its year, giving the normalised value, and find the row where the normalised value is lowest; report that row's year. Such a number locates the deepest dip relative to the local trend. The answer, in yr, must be 282.0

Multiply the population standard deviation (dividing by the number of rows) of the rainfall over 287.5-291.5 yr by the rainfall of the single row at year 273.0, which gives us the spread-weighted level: 0.034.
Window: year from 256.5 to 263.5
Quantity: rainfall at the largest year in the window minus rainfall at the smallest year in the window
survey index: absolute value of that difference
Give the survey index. 0.13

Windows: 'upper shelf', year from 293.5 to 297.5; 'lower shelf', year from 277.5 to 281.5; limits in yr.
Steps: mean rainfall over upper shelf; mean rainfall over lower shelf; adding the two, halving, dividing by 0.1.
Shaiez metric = 21.9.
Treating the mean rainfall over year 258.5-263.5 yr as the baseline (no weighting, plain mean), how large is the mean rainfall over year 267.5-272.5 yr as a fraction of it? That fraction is 1.30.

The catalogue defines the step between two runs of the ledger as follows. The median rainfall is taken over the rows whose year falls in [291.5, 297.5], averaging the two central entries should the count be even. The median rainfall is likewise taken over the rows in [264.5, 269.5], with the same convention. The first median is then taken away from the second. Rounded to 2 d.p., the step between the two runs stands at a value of -0.77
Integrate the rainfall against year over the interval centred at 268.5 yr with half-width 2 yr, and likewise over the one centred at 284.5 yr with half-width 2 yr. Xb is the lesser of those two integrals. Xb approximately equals 5.6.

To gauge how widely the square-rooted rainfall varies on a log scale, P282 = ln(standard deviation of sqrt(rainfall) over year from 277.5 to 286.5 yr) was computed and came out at -3.9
